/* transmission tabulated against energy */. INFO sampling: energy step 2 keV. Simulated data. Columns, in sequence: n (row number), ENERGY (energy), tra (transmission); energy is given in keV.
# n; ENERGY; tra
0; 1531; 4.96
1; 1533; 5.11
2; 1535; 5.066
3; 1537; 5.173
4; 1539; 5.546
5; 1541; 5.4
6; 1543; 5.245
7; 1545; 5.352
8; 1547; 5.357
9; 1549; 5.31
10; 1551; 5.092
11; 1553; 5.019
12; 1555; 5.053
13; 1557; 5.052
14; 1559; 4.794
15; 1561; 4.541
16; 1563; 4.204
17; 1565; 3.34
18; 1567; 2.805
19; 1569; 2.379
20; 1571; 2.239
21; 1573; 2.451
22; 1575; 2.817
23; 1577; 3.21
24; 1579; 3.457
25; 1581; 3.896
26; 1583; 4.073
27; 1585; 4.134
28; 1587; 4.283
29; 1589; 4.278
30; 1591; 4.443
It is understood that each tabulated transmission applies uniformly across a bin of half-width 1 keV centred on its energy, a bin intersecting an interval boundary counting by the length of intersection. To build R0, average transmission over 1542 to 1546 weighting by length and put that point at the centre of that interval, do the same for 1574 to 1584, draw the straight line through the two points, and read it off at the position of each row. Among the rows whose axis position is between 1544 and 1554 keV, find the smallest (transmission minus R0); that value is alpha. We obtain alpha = 0.1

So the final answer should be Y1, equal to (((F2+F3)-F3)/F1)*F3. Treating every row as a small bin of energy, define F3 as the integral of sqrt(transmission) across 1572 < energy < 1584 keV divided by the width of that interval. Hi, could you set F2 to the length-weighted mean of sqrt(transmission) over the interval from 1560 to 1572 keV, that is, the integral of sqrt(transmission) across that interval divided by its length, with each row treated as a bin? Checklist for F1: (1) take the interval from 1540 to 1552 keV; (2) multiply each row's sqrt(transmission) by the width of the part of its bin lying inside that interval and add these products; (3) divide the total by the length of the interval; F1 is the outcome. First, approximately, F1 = 2.30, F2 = 1.79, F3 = 1.81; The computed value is 1.41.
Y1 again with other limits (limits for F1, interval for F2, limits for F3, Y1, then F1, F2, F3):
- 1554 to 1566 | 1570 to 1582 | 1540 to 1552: 1.88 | 2.12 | 1.73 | 2.30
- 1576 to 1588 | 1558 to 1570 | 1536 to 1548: 2.25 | 1.96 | 1.90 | 2.31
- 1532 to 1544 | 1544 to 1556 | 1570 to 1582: 1.72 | 2.29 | 2.28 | 1.73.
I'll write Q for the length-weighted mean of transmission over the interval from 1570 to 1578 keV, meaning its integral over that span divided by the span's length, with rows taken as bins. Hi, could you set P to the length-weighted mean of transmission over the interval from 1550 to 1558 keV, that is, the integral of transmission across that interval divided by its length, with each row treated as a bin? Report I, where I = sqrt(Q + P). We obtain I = 2.78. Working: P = 5.1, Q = 2.7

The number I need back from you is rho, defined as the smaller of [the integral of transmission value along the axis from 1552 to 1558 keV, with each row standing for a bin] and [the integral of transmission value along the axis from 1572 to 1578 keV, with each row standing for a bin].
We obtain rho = 17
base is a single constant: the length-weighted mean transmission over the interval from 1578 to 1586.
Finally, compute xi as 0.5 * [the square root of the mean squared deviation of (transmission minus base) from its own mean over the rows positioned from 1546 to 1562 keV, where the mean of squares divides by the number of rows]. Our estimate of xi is 0.12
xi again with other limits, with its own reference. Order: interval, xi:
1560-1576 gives 0.40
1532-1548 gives 0.08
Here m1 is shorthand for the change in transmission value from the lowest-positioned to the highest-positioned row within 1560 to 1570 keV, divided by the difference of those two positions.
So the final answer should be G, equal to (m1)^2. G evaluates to 0.073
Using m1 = -0.27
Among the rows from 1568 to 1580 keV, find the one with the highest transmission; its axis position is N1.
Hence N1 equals 1579 keV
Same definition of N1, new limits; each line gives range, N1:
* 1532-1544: 1539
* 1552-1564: 1555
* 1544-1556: 1547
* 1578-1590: 1587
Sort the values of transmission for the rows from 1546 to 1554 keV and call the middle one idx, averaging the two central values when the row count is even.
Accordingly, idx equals 5.2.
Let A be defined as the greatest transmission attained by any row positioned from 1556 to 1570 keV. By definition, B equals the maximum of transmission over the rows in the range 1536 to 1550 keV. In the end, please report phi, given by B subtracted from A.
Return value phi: -0.5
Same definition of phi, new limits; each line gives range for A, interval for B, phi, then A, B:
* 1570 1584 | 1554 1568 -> -1.0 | 4.073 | 5.053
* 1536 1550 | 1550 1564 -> 0.5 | 5.546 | 5.092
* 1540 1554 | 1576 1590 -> 1.1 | 5.4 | 4.283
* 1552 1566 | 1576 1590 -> 0.8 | 5.053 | 4.283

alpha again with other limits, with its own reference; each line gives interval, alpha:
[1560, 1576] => -1.7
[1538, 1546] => -0.1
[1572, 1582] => -1.3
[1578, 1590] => 0.0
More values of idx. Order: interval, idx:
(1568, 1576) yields 2.4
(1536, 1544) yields 5.3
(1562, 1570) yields 3.1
